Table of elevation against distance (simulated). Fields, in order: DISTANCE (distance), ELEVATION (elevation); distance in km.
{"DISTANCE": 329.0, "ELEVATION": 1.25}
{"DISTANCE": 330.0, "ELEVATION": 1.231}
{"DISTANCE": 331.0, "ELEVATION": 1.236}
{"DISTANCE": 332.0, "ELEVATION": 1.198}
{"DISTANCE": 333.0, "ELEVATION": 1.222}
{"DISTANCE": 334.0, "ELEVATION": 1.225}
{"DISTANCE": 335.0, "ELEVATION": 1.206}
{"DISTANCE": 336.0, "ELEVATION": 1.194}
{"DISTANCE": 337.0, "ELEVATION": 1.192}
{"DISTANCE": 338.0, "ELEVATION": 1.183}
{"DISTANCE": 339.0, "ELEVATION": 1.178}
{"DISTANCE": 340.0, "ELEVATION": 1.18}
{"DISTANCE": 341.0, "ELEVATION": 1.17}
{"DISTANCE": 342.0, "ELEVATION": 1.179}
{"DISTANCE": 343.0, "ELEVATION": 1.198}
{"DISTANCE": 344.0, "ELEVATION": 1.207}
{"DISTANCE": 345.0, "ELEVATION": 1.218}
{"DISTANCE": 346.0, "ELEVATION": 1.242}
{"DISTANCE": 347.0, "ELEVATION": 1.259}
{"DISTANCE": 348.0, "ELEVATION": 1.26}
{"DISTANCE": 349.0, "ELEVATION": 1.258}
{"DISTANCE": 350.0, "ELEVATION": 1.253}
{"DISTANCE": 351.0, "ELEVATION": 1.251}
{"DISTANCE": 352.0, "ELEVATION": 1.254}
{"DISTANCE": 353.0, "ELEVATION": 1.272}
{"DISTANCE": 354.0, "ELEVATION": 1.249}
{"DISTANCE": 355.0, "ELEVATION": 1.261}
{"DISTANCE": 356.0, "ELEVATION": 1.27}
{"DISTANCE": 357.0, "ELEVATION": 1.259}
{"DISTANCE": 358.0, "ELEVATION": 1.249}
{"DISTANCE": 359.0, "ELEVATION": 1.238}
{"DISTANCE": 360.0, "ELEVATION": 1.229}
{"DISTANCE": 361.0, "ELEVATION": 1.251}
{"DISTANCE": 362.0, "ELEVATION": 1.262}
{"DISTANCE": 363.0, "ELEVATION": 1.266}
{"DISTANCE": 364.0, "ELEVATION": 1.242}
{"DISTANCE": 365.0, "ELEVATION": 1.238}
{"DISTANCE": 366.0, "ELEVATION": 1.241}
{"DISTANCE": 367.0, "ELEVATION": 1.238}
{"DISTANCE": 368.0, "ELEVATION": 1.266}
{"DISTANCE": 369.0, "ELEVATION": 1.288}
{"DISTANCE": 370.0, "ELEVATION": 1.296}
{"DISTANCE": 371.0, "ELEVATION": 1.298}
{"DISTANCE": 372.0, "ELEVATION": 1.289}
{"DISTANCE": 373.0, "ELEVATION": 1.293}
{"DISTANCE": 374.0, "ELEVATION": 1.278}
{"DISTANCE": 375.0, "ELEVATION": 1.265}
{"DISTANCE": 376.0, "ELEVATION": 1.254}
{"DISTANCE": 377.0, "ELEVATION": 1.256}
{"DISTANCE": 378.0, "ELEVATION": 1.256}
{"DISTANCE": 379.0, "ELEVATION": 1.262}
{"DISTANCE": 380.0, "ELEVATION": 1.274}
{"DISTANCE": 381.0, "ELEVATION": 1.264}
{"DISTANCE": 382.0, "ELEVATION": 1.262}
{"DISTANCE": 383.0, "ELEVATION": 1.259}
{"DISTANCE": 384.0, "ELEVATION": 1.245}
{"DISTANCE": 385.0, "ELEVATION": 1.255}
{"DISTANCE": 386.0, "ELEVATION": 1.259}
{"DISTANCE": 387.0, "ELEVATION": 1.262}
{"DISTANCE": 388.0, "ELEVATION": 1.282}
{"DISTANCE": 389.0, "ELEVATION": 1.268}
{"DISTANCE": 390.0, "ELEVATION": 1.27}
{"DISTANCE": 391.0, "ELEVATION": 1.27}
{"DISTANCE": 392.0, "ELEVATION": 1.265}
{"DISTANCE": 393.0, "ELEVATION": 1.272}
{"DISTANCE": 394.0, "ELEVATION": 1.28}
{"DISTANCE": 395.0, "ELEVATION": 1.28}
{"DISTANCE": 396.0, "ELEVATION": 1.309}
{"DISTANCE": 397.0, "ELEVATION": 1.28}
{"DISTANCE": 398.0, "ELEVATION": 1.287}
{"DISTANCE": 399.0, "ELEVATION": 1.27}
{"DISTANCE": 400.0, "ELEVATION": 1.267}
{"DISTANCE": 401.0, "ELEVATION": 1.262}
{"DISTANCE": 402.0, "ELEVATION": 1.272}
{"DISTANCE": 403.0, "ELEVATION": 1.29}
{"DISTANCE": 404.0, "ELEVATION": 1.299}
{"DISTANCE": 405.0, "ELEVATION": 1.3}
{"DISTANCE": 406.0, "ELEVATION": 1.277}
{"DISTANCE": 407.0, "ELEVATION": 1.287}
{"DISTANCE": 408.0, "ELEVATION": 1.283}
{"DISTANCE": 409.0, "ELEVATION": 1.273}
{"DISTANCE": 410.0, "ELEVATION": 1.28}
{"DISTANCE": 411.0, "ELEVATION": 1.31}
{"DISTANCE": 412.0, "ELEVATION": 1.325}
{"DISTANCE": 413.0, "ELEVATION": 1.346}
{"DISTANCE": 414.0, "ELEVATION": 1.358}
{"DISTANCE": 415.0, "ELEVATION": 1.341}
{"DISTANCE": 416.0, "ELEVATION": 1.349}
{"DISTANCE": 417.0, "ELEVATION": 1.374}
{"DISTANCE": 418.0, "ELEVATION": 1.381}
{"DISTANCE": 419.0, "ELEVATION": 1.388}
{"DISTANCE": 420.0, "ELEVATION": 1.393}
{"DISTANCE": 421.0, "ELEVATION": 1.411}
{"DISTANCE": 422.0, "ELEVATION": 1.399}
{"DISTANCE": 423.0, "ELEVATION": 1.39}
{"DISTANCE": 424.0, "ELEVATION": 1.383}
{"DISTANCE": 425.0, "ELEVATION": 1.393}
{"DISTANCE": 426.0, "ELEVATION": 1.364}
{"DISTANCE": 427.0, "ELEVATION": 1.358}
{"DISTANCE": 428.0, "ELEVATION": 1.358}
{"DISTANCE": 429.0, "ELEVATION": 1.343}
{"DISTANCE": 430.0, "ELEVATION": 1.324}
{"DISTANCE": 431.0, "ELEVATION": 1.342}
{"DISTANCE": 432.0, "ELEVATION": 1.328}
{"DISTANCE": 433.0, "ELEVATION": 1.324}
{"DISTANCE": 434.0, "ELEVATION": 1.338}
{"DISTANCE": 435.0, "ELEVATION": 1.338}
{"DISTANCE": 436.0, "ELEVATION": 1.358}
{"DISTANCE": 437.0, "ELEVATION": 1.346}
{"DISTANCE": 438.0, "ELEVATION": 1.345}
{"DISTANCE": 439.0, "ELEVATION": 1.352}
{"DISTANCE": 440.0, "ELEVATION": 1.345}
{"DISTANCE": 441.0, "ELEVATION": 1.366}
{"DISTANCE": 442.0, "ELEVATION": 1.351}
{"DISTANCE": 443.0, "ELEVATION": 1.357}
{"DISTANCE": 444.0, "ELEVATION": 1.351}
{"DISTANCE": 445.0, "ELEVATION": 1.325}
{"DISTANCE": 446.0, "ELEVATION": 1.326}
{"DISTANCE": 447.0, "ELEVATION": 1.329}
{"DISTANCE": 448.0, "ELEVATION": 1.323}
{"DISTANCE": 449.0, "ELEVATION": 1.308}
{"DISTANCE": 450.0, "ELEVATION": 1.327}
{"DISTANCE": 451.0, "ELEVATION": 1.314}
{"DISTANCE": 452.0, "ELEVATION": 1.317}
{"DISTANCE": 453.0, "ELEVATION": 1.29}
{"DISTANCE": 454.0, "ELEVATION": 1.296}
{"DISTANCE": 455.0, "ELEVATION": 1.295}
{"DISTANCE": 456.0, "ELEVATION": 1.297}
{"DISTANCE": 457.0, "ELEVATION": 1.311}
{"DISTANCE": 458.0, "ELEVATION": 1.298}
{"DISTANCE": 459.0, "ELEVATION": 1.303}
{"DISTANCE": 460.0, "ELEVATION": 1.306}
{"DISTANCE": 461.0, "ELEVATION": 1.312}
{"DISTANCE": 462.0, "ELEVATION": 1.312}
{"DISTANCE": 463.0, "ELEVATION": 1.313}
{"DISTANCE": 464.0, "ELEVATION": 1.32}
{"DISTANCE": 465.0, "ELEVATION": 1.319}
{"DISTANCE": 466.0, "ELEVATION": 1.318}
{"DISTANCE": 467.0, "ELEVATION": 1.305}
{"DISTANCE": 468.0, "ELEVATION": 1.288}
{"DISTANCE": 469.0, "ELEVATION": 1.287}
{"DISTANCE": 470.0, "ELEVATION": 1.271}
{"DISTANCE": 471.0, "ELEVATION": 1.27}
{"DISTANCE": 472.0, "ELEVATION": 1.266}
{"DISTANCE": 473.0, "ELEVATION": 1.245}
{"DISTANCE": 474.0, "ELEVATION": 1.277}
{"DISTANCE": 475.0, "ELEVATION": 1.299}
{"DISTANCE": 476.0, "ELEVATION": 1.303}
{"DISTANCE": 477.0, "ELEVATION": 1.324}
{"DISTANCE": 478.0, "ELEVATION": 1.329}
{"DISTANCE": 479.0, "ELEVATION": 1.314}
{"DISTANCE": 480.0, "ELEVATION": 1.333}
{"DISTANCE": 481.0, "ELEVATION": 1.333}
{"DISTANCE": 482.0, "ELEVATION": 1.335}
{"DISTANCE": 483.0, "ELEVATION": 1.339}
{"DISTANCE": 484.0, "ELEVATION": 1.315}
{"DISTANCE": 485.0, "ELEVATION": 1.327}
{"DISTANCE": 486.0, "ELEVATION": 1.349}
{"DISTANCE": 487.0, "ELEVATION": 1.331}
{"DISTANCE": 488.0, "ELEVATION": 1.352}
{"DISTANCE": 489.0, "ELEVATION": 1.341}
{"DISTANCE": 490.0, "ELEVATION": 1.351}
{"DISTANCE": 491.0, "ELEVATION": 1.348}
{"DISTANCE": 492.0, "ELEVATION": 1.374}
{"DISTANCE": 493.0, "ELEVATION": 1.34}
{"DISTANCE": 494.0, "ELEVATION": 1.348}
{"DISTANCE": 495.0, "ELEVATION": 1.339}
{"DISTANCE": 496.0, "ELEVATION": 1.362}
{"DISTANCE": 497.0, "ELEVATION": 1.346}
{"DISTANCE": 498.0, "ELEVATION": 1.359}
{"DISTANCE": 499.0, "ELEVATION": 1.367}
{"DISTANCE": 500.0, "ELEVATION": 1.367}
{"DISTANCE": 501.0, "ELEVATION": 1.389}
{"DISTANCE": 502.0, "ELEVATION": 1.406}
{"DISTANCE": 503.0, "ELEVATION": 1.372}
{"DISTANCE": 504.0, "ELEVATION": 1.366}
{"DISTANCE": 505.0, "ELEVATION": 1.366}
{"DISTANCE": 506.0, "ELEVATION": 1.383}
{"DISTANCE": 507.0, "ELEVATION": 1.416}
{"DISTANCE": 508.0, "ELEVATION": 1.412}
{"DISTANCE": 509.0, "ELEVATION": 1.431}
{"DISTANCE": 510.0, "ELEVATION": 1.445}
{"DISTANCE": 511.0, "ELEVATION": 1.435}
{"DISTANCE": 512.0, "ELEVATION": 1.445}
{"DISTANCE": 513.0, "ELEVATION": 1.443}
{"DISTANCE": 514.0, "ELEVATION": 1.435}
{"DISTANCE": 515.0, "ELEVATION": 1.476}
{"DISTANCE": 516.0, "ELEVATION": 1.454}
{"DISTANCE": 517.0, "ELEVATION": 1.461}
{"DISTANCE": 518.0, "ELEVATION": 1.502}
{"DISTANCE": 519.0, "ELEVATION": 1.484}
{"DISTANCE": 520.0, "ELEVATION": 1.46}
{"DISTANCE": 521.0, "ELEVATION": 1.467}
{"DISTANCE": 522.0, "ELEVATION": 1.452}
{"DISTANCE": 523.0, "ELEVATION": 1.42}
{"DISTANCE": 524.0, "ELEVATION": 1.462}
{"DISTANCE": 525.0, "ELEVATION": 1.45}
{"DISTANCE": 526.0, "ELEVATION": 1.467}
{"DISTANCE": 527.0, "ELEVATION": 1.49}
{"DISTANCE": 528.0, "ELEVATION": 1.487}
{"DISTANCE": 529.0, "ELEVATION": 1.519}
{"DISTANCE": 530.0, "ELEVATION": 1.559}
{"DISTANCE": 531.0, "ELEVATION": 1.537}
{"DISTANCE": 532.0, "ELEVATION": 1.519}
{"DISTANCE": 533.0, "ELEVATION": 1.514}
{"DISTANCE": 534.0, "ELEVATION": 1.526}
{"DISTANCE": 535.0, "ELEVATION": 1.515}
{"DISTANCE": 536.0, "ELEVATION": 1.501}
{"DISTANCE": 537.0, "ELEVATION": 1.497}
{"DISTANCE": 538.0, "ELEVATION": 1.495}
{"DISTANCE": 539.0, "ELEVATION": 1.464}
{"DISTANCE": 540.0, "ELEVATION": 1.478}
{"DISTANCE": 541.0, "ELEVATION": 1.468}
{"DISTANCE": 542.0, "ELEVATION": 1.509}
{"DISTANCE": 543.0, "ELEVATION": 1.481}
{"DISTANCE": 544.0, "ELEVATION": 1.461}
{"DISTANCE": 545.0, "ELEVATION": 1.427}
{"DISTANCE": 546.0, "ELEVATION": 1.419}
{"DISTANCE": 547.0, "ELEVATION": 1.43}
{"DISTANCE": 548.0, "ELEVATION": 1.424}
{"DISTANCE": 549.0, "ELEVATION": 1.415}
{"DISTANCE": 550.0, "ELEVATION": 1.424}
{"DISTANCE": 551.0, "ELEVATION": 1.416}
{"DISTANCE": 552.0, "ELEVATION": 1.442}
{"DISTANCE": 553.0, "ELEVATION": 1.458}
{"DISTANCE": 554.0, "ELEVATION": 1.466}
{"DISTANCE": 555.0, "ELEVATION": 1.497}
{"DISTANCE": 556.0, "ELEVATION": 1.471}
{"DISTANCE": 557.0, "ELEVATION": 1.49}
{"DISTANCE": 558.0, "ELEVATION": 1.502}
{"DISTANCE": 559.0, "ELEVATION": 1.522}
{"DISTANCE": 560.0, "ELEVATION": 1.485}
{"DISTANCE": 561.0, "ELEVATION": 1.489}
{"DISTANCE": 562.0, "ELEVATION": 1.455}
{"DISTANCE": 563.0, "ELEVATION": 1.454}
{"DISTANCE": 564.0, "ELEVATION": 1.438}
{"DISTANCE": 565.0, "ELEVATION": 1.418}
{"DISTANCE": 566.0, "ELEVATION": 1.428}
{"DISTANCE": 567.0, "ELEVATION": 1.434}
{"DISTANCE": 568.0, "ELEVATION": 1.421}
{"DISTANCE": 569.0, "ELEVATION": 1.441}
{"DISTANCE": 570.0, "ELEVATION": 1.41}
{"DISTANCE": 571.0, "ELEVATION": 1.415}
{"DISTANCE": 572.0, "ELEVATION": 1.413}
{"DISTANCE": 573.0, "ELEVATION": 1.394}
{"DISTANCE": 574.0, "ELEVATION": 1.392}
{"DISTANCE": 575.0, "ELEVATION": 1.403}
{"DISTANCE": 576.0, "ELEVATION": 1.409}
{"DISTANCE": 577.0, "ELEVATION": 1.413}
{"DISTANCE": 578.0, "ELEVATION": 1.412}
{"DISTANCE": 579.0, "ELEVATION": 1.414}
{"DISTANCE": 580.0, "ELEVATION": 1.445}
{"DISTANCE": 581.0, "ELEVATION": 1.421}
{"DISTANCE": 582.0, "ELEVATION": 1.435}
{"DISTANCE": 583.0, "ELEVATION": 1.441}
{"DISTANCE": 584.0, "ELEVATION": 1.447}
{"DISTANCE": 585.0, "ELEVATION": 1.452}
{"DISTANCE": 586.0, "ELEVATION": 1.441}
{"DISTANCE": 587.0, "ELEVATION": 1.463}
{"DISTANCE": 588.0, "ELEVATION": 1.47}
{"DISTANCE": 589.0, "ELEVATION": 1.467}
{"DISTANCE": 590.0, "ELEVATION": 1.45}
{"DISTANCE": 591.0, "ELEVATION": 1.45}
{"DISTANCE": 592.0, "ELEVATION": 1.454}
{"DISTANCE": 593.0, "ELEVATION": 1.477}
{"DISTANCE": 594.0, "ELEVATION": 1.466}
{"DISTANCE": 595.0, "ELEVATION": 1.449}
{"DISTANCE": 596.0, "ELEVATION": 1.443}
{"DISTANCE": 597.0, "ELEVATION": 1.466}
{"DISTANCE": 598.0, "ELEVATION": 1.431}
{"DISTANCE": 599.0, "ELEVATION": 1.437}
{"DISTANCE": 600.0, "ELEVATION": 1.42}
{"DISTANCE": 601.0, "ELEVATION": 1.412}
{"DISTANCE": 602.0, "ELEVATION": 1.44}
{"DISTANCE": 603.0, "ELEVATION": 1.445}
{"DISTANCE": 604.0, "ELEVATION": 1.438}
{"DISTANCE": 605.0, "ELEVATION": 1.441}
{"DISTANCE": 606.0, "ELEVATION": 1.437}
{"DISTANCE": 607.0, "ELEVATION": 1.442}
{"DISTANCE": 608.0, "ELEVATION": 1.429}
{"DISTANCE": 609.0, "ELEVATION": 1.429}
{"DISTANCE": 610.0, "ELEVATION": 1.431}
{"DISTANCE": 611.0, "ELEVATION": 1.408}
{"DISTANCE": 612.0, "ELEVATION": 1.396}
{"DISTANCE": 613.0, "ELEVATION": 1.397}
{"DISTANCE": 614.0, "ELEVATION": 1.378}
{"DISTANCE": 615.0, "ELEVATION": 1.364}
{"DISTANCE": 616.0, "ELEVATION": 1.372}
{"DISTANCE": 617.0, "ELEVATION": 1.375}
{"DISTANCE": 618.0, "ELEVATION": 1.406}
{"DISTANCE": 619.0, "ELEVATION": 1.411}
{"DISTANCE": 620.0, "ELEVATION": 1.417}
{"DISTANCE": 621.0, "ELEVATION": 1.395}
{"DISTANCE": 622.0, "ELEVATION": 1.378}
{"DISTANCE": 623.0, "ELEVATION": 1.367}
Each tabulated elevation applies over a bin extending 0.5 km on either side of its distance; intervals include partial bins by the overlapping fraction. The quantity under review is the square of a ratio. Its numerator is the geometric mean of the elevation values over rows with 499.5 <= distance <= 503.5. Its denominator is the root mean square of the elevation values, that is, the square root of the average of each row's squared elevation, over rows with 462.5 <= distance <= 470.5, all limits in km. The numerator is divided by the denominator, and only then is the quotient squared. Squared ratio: 1.13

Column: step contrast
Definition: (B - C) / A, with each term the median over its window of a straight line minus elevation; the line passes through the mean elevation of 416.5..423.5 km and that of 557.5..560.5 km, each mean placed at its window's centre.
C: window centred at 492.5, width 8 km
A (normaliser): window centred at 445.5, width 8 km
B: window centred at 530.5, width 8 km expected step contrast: -1.7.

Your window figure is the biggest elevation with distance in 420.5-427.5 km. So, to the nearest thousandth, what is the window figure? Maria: 1.411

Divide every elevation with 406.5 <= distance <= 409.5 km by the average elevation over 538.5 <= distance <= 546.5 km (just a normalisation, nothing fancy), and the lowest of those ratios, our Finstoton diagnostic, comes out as 0.87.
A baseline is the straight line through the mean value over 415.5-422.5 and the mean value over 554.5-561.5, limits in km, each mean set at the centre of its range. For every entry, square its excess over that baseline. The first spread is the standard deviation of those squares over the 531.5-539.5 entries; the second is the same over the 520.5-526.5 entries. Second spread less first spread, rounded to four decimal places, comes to -0.0001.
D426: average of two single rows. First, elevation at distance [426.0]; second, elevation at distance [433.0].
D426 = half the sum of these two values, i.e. 1.34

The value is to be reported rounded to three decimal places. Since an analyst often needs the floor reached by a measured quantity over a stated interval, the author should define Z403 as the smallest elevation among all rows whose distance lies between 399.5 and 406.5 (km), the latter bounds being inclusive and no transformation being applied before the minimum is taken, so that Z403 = 1.262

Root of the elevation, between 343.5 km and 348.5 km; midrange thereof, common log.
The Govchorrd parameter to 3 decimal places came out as 0.046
